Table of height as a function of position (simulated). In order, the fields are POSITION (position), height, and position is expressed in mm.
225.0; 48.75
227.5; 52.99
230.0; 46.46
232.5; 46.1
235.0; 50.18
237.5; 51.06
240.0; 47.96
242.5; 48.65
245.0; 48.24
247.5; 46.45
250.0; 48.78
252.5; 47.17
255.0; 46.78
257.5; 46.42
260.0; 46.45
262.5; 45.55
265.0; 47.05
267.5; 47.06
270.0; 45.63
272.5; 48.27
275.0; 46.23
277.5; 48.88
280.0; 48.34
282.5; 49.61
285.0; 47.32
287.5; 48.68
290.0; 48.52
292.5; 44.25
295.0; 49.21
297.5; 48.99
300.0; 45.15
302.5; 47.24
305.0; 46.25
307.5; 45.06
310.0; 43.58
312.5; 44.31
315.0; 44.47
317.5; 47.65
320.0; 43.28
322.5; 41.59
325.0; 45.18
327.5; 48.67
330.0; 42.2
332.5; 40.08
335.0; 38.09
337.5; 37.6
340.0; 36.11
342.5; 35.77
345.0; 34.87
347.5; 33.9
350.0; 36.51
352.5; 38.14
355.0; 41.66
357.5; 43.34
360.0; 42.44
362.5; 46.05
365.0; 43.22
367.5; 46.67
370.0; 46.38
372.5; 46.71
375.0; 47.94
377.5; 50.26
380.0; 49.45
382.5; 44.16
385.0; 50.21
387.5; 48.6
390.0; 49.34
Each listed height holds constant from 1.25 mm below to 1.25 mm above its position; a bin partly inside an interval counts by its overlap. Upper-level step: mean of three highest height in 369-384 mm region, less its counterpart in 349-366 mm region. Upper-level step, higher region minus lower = 5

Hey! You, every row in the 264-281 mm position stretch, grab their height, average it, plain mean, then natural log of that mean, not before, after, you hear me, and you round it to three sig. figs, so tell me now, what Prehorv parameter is 3.86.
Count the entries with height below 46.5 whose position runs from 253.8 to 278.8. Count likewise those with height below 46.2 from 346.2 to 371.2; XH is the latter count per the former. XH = 1.6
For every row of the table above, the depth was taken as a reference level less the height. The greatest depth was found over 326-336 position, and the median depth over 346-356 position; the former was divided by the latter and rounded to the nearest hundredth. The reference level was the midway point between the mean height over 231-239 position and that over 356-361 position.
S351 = 0.91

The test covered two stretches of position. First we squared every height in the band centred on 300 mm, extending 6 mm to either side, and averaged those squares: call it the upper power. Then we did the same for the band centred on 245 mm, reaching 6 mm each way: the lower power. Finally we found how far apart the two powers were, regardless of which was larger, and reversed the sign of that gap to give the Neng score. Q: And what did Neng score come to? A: -60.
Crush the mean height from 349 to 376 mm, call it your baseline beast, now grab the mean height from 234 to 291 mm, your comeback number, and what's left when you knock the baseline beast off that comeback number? 4.2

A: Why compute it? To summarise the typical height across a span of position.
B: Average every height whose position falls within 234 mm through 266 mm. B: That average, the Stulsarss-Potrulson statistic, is 47.7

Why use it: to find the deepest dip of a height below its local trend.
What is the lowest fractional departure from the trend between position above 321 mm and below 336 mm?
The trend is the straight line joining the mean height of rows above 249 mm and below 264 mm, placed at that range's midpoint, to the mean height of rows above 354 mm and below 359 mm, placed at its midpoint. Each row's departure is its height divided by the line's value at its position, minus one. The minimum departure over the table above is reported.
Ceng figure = -0.12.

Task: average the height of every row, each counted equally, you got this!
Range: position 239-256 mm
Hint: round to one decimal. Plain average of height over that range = 47.7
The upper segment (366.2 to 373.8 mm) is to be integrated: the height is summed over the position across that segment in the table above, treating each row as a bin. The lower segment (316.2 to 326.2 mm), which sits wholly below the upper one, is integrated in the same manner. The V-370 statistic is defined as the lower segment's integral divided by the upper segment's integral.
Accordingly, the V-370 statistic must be 1.3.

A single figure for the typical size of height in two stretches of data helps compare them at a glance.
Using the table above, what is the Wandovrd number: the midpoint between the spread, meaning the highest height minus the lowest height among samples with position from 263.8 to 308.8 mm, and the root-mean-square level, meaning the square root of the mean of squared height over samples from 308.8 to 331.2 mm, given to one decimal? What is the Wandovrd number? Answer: 25.0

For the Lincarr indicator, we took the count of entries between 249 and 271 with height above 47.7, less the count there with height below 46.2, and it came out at -1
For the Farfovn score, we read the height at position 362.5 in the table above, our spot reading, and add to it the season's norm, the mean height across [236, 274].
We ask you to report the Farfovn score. 93.5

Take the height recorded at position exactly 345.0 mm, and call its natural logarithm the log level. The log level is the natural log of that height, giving 3.55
